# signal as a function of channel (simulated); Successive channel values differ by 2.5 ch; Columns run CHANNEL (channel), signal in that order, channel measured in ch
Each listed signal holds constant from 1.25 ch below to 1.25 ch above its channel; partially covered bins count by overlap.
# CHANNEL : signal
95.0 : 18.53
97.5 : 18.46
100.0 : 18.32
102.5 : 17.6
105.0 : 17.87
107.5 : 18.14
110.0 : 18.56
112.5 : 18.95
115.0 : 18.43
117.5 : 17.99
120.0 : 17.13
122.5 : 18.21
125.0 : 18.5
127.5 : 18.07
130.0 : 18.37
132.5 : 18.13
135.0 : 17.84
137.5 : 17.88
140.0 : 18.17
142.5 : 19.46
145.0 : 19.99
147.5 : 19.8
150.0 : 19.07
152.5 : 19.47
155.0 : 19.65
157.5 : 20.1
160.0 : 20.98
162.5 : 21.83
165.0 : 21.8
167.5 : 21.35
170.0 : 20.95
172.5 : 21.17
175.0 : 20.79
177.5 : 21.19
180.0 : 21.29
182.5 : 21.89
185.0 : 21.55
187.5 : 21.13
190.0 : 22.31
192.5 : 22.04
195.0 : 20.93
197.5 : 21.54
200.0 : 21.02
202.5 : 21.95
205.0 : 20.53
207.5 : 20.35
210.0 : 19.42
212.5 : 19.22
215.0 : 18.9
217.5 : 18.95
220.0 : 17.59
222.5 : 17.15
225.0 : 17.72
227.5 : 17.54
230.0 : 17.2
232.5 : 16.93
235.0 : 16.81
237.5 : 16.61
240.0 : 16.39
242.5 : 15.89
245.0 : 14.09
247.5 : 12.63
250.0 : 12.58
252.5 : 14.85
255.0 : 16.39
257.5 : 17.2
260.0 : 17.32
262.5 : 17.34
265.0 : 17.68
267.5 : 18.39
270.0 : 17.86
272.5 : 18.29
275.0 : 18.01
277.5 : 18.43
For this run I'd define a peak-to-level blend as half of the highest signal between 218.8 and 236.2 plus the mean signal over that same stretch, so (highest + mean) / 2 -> 17.5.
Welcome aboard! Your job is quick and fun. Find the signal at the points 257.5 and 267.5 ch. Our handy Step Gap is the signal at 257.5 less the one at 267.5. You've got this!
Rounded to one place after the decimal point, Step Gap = -1.2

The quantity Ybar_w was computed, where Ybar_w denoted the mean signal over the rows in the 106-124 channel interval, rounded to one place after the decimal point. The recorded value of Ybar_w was 18.2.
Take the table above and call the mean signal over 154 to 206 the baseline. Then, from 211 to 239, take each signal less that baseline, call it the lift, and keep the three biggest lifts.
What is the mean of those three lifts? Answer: -2.2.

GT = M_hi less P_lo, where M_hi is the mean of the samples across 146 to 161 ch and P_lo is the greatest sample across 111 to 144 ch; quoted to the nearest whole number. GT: 0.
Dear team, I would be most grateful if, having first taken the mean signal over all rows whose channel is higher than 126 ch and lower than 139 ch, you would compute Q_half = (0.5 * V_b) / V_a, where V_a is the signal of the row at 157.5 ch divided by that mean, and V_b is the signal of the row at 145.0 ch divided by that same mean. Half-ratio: 0.50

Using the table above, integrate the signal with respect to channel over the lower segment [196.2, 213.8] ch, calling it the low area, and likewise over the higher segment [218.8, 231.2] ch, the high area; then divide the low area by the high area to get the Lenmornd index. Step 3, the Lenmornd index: 1.7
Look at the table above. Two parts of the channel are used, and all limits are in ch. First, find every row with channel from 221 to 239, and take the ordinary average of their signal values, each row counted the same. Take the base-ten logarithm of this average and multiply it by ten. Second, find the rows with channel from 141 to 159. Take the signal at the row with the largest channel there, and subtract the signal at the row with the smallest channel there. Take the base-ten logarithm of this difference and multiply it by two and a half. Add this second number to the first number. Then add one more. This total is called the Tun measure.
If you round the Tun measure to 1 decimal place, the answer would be 12.9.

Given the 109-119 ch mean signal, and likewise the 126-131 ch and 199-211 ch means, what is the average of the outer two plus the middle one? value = 37.8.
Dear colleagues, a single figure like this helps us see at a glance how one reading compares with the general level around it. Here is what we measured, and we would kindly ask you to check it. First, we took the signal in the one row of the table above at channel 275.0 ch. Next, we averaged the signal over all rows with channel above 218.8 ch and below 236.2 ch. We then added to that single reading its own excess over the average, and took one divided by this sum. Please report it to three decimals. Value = 0.053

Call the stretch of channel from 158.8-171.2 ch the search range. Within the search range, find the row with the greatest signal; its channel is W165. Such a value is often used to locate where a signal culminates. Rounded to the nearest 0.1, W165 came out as 162.5 ch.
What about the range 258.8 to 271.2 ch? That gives 267.5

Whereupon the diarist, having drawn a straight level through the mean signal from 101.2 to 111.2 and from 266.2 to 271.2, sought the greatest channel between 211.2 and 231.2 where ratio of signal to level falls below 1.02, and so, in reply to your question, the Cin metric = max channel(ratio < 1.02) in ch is 230.0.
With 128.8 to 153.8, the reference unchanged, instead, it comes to 140.0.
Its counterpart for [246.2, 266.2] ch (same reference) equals 265.0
